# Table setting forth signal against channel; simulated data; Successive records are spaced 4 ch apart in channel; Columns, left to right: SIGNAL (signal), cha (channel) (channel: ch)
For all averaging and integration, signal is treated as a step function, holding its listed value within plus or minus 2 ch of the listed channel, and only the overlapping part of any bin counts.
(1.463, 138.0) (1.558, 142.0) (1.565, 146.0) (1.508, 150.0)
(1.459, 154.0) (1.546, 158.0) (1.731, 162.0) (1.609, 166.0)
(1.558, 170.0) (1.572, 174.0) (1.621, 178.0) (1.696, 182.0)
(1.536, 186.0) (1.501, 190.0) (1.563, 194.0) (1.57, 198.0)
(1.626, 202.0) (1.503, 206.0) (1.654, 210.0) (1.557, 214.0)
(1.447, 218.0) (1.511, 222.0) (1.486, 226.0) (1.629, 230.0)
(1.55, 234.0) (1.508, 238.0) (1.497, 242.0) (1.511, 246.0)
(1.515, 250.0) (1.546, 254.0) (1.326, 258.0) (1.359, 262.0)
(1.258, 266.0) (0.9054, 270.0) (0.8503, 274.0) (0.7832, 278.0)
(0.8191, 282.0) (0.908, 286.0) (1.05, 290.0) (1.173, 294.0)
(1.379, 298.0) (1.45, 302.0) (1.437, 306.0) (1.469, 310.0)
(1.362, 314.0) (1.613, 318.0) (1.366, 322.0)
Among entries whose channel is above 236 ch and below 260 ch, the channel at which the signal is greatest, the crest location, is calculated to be 254.0 ch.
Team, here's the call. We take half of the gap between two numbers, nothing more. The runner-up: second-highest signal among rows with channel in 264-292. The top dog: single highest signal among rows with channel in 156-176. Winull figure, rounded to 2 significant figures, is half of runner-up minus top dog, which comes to -0.34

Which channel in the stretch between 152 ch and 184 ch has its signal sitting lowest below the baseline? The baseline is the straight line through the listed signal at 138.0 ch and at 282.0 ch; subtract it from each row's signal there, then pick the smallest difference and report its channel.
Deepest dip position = 154.0 ch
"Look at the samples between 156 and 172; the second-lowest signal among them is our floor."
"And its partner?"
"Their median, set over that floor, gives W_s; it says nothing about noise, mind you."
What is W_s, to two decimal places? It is 1.02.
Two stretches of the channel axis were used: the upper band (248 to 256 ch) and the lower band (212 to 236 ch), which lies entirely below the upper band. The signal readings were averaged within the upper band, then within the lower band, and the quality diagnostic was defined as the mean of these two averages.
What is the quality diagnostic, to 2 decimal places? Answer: 1.53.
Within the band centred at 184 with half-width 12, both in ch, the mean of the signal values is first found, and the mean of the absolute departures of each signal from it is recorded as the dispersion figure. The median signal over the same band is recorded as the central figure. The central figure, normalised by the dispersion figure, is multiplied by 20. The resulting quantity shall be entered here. 611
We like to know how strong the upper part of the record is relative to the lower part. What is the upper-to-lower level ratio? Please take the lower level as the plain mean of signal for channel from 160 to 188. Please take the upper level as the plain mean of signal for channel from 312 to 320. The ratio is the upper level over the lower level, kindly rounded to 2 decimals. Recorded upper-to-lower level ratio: 0.92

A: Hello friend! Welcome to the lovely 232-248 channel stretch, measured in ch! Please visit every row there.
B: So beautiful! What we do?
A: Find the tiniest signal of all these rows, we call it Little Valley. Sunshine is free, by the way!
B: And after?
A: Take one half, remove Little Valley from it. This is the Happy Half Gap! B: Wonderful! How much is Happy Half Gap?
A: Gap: -0.997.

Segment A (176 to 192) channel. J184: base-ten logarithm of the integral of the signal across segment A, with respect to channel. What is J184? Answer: 1.41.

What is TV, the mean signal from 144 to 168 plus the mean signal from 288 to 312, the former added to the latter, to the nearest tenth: 2.9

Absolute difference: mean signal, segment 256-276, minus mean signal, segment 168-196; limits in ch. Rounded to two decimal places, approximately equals 0.44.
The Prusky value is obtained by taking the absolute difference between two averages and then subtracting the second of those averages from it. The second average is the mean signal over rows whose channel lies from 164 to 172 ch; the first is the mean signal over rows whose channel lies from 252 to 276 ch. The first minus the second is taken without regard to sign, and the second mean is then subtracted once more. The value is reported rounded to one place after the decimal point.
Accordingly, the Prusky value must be -1.2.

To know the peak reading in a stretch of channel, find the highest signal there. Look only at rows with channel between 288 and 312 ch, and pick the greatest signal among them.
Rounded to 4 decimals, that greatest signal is 1.4690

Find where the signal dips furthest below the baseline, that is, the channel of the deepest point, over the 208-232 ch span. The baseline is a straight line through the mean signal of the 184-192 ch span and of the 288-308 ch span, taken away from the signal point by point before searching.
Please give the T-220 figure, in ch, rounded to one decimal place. 218.0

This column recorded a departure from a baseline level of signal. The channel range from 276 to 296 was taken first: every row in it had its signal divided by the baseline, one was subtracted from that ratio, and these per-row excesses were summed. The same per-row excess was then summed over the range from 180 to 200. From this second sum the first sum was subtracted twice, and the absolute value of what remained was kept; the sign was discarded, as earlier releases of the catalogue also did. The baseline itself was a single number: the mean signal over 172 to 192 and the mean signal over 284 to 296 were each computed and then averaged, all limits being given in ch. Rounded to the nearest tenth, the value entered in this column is 3.8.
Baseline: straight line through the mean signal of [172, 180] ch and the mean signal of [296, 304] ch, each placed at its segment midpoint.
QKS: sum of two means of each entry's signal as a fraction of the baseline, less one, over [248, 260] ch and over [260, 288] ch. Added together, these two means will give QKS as -0.3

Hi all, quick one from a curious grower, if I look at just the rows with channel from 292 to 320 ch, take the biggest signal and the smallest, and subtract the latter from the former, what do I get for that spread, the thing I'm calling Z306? 0.44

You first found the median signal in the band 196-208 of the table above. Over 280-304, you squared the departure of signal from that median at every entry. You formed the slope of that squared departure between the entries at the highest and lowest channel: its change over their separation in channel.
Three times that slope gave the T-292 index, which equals -0.0824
